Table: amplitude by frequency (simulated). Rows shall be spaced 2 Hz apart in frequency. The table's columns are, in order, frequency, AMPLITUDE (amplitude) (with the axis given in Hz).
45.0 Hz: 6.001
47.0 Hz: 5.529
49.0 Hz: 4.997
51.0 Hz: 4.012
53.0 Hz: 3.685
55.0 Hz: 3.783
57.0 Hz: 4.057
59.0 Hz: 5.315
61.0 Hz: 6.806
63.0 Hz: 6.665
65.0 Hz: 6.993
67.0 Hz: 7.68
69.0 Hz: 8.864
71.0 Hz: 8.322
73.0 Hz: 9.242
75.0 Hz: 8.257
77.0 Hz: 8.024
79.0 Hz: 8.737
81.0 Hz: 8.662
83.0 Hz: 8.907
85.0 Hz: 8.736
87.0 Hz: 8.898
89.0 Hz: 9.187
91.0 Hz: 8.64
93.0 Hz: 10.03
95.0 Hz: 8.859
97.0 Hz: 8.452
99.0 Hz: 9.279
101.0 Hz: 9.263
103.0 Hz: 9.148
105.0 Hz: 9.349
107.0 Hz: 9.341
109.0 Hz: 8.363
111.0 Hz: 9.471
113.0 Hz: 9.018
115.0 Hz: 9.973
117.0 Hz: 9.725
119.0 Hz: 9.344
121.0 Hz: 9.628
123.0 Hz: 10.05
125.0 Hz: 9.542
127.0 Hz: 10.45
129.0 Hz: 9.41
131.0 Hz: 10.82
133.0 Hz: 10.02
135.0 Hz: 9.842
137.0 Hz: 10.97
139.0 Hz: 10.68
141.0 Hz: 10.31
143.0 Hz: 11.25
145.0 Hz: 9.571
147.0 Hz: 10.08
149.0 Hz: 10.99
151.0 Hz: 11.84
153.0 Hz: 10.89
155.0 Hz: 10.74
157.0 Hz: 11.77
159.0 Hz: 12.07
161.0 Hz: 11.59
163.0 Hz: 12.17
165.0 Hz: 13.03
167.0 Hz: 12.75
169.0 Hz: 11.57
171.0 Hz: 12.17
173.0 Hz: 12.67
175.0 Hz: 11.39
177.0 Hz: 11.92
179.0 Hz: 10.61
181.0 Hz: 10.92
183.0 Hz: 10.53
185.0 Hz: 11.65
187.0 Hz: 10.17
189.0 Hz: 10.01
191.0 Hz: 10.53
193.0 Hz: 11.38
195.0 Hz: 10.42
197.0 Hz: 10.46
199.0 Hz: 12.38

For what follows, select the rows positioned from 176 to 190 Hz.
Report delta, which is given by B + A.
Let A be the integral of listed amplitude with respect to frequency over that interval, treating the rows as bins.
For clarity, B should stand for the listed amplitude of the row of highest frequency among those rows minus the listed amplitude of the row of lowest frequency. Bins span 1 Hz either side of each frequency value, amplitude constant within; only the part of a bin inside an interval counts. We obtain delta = 150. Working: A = 152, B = -1.9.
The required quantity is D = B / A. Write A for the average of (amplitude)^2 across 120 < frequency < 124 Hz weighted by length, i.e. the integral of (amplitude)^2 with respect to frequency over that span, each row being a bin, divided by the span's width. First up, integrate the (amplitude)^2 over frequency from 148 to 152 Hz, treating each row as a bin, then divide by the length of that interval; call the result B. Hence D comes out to 1.3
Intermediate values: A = 97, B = 130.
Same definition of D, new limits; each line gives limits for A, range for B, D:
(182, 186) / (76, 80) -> 0.6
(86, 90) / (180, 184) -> 1.4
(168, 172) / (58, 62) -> 0.3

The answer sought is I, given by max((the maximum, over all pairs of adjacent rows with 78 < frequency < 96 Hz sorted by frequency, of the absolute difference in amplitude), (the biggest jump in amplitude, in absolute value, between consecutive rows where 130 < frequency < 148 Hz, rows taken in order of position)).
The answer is 1.7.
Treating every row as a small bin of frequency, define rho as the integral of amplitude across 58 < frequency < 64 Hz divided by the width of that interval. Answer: 6.3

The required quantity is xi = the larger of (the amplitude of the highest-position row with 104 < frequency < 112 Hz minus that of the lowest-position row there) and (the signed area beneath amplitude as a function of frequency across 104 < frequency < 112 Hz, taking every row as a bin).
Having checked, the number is 73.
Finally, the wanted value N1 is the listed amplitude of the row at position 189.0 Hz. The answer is 10.01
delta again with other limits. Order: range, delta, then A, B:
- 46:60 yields 63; 63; -0.2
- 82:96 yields 126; 127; 0.0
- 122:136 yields 140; 140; -0.2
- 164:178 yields 170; 171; -1.1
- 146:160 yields 159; 157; 2.0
